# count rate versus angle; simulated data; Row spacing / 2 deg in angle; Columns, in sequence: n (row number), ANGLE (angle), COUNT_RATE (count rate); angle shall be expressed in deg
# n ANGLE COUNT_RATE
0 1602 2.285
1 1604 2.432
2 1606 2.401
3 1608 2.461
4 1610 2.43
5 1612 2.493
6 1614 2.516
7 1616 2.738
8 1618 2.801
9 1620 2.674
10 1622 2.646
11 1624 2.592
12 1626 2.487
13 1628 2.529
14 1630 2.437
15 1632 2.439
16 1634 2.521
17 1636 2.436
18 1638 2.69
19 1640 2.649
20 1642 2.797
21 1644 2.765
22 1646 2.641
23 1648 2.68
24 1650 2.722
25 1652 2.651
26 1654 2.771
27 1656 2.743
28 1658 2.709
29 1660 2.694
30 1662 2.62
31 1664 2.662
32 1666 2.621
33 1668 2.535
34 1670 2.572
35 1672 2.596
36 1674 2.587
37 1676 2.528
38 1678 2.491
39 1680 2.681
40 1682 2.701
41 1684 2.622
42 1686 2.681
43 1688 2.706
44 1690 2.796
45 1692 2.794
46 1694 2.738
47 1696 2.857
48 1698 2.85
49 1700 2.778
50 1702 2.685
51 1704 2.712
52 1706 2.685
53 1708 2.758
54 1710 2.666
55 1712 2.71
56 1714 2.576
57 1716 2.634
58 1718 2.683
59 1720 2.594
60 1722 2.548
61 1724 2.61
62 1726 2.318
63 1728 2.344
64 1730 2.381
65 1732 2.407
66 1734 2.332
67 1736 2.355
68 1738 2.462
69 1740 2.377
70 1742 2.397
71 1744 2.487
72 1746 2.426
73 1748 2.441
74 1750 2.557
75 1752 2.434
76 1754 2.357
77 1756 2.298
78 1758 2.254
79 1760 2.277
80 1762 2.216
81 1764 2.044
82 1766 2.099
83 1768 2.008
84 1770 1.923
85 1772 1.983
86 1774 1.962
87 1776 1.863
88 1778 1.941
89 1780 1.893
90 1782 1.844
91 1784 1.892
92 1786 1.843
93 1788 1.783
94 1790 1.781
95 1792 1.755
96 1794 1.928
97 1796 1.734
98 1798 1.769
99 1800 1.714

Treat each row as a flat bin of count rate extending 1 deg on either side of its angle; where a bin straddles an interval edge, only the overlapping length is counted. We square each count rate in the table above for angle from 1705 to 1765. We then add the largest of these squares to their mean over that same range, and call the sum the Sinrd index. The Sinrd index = 13.7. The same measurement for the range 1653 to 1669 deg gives 14.8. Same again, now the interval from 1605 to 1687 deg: 14.7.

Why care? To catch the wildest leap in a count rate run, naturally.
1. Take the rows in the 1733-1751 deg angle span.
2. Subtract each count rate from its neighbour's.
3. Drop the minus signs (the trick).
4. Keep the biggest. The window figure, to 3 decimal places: 0.116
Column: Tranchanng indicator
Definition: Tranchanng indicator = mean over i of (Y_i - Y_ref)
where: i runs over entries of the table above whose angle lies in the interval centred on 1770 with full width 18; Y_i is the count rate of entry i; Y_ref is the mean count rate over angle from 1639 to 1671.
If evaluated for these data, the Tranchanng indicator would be -0.67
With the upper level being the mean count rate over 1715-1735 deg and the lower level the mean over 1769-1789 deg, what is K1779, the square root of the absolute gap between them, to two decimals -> 0.77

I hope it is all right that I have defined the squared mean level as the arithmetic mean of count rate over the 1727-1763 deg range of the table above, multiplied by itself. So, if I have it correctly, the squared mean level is 5.7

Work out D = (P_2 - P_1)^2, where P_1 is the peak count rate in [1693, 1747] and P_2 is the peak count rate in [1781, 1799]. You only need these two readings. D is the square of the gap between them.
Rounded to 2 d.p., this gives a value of 0.86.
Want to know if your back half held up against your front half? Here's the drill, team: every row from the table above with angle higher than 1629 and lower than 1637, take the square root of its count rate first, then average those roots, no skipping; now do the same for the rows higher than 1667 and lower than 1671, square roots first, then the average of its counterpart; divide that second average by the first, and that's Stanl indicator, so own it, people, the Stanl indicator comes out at 1.02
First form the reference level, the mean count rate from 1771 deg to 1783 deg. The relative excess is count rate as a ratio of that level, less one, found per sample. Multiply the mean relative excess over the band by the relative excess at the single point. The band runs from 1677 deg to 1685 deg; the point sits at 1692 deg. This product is 0.17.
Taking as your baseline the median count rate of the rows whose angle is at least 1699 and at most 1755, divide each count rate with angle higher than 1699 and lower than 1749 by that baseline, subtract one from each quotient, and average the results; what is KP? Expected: 0.01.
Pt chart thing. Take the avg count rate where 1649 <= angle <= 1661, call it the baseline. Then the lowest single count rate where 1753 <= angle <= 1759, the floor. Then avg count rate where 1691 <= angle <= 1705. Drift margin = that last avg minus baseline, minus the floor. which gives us -2.20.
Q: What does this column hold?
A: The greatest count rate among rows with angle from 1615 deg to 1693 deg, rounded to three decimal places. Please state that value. 2.801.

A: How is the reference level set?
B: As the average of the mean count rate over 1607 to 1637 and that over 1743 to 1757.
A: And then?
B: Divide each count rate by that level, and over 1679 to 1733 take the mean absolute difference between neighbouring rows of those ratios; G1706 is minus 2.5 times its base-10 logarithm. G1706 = 3.95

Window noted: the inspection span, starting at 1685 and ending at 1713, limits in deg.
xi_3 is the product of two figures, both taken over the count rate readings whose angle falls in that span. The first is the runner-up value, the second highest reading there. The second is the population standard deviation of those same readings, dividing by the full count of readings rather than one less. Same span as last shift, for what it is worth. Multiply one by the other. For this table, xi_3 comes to 0.17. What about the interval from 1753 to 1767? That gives 0.24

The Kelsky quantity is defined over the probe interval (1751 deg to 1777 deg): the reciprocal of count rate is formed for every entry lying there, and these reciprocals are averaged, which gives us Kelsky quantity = 0.47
